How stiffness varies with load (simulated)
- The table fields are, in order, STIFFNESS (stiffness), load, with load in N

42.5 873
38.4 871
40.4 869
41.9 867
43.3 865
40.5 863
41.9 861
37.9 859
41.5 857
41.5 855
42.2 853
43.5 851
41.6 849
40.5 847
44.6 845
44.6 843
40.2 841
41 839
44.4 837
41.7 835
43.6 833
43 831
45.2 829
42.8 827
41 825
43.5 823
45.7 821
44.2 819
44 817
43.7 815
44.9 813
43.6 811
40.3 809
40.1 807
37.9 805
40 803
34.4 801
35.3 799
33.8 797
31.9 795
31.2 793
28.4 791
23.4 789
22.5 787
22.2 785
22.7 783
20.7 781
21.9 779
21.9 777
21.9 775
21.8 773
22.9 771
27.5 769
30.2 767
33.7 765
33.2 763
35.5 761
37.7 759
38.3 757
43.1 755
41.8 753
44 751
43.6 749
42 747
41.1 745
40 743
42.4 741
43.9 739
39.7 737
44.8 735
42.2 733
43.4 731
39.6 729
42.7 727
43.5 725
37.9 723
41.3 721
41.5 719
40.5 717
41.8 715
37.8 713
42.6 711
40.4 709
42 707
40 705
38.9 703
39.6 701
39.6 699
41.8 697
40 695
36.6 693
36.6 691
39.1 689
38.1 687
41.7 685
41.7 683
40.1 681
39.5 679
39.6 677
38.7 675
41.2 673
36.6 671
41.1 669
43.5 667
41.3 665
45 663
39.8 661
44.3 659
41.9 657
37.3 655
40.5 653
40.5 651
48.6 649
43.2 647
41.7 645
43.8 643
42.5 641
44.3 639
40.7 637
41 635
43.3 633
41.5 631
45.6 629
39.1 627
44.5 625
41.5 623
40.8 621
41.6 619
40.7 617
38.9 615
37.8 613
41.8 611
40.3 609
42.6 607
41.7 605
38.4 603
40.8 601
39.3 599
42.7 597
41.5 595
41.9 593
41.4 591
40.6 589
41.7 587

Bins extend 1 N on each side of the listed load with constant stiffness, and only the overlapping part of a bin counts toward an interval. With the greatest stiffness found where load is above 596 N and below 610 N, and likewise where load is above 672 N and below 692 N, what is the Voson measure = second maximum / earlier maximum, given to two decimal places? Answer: 0.98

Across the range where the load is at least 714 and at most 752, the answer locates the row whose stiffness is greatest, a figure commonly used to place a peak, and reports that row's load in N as 735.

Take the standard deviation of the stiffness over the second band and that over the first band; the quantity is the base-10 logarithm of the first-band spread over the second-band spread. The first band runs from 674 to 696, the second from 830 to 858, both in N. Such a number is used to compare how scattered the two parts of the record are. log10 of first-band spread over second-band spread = 0.05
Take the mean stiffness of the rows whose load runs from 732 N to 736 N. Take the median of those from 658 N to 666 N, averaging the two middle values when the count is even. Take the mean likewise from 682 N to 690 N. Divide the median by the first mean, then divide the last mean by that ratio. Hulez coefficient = 41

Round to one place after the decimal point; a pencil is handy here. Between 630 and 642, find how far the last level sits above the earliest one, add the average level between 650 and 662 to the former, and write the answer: 41.7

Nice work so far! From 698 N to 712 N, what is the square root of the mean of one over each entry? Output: 0.157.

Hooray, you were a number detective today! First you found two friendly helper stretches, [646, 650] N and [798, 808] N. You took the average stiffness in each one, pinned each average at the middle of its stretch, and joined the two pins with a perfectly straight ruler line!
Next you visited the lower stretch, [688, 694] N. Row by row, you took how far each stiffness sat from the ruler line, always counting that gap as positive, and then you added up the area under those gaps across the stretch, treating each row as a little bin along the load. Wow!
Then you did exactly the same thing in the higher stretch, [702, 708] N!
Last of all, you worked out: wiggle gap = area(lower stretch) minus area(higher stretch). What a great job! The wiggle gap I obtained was 22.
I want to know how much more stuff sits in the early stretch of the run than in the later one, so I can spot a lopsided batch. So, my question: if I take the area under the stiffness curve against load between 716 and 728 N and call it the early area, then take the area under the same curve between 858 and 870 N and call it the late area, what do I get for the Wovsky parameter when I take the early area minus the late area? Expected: 3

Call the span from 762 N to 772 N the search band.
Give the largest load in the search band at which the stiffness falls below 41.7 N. 771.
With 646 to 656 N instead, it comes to 655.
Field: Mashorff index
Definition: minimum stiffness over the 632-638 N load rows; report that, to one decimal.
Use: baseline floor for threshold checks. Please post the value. 40.7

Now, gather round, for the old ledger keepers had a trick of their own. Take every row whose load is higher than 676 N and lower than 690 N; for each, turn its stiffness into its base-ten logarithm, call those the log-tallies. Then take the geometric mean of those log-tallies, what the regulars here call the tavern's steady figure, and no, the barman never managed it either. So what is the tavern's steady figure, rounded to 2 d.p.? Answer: 1.60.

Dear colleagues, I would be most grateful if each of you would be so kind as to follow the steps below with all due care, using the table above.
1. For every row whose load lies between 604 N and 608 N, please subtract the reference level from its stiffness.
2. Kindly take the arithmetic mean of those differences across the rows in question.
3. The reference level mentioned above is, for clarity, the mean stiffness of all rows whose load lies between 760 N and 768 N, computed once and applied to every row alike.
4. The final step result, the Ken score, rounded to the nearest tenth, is 9.0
